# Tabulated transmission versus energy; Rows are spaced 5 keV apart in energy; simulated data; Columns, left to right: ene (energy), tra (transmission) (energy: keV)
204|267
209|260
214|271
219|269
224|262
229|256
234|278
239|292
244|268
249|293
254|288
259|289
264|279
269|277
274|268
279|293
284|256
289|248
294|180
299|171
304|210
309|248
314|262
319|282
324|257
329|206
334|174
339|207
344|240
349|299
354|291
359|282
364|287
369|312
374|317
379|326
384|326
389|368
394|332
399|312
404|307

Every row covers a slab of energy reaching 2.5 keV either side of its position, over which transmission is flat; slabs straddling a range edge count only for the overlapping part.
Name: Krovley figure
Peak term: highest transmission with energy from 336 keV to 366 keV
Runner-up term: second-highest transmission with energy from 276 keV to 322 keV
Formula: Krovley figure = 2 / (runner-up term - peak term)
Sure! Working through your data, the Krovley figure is -0.12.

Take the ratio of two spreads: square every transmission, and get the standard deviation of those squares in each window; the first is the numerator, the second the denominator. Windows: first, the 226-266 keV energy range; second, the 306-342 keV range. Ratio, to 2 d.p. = 0.41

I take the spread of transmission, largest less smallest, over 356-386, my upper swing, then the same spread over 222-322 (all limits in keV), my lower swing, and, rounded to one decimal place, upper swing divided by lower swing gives 0.4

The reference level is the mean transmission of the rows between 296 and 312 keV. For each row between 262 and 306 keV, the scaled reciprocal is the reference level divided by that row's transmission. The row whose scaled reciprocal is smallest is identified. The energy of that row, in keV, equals 279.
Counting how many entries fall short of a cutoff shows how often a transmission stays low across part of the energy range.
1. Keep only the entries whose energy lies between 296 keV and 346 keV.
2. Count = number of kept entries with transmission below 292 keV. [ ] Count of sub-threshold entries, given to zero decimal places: 10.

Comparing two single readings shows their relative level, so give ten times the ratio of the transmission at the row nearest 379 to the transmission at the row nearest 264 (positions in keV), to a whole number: 12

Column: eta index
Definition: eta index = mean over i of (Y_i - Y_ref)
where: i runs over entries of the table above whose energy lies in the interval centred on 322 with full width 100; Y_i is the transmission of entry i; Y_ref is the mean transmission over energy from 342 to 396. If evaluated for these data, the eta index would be -59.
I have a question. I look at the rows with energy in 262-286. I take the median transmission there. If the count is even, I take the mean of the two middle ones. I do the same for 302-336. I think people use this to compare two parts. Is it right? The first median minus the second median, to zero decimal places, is 29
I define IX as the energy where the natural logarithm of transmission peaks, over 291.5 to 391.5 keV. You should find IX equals 389 keV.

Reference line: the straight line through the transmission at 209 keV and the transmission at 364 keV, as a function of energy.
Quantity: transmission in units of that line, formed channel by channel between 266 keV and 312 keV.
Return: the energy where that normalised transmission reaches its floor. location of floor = 299 keV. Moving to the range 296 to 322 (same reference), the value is 299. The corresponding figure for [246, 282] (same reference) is 274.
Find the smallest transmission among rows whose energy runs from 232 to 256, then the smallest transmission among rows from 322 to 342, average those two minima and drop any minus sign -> 221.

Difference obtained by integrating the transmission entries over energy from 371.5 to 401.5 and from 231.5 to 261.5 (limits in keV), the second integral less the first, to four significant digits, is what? -1365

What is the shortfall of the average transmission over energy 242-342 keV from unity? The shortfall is -247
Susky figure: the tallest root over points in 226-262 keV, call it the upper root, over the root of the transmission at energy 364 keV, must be 1.01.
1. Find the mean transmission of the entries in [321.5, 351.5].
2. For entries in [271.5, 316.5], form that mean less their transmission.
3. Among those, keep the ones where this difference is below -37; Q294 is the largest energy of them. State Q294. 279 keV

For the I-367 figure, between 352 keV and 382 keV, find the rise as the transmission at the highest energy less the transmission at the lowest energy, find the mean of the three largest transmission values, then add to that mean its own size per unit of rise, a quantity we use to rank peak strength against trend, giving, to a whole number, 327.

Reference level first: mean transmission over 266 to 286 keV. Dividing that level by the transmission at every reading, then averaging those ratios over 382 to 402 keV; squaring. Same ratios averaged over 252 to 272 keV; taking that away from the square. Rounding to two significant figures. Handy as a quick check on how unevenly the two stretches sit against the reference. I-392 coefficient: -0.29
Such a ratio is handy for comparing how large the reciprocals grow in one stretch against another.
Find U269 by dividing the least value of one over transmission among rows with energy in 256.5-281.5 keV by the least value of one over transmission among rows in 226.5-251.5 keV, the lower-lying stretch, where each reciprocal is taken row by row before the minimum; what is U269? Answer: 1.00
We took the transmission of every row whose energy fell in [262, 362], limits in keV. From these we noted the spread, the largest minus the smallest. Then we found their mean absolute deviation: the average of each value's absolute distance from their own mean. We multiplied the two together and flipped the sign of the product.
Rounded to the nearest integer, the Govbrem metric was -4320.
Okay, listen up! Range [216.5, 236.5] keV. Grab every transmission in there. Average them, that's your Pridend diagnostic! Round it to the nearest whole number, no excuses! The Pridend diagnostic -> 266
